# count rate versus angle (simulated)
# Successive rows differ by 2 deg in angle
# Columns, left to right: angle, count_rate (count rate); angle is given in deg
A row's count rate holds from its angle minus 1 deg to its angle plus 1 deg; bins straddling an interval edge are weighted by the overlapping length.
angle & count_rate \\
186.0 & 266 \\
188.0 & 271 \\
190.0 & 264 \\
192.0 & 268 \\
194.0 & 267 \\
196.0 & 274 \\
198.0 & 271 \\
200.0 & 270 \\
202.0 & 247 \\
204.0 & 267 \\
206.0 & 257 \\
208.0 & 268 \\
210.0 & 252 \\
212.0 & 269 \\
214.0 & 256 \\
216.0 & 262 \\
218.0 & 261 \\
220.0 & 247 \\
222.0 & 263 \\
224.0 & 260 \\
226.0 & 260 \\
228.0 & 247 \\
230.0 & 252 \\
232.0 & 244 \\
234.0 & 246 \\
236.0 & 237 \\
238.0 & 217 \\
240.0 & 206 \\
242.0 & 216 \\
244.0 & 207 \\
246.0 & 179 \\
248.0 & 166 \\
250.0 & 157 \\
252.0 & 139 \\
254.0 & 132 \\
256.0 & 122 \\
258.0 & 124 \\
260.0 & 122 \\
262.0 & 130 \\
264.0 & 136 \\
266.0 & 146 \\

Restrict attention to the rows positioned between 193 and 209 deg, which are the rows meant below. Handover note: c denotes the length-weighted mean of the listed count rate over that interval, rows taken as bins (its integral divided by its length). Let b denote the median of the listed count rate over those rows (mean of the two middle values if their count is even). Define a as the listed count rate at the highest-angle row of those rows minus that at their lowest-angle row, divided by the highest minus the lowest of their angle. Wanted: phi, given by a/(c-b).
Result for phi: 0.0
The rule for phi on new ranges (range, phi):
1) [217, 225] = 0.1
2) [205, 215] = 0.0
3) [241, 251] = -1.2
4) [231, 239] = 1.0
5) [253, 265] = 0.6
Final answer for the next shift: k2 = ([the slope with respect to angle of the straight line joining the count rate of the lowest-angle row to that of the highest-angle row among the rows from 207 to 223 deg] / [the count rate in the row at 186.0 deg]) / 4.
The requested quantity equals -0.0003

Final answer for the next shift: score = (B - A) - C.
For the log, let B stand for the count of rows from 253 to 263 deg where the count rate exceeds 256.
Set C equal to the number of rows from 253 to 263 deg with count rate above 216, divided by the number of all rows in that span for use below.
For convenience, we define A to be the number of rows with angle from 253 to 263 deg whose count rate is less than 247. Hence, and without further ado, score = -5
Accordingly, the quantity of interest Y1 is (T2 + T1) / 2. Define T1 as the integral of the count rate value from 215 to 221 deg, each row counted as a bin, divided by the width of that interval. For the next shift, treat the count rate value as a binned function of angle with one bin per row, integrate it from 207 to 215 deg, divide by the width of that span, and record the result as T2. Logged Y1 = 259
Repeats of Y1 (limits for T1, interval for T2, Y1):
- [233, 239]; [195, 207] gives 249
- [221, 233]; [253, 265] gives 191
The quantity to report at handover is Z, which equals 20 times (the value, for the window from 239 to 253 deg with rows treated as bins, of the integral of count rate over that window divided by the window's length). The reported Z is 3629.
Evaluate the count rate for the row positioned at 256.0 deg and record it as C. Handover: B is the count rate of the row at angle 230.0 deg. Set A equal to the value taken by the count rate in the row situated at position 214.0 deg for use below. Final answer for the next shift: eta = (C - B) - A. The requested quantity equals -386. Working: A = 256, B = 252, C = 122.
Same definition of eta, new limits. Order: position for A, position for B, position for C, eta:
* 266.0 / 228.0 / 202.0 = -146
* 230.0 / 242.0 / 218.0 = -207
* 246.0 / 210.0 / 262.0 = -301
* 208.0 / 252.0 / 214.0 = -151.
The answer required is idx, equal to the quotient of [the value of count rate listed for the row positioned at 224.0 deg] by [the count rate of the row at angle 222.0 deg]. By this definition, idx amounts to 0.99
